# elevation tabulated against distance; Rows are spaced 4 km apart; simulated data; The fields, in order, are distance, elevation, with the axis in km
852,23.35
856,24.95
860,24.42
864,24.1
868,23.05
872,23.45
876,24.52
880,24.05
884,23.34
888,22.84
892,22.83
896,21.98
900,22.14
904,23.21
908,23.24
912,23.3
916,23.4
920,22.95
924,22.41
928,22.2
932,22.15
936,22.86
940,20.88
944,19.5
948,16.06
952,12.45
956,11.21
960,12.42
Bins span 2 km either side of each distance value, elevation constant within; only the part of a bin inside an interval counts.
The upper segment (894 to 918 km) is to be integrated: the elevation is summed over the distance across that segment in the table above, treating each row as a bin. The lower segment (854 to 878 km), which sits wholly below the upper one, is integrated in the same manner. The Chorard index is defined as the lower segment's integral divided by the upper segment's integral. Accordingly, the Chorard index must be 1.1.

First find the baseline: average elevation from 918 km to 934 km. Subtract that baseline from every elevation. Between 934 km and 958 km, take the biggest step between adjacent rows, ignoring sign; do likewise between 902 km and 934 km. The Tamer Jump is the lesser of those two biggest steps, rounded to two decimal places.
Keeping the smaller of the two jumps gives 0.54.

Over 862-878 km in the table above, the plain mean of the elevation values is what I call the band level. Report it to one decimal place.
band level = 23.8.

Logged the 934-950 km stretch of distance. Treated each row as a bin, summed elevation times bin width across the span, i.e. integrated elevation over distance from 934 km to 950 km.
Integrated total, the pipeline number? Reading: 317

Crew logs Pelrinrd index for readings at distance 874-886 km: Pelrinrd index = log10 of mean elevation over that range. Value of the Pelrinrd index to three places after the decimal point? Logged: 1.380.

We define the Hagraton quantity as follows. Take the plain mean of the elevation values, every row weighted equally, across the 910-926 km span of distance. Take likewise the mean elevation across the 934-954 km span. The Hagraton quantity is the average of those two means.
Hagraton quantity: 20.7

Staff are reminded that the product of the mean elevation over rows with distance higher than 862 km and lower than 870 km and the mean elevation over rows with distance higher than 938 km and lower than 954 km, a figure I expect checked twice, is 406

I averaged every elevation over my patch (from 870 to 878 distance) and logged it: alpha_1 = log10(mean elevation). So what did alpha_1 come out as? 1.38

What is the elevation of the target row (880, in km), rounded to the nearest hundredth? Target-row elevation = 24.05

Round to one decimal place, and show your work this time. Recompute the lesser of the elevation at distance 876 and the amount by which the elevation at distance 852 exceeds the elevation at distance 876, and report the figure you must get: -1.2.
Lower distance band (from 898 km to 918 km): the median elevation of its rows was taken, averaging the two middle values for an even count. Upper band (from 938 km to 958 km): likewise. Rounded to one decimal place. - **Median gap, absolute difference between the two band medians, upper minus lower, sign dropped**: 7.2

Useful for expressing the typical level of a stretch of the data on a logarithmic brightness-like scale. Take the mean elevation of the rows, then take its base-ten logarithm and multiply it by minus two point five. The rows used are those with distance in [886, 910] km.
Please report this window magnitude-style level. -3.39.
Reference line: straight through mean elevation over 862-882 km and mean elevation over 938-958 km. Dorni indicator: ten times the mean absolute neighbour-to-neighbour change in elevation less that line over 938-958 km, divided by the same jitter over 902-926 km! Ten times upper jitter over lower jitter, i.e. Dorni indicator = 63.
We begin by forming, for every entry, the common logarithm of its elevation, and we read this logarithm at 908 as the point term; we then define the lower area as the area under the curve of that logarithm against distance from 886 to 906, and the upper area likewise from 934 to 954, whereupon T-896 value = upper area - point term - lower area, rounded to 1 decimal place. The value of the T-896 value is -3.4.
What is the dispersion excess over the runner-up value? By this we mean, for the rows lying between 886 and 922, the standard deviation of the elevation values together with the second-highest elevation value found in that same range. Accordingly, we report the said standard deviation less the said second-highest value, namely -22.8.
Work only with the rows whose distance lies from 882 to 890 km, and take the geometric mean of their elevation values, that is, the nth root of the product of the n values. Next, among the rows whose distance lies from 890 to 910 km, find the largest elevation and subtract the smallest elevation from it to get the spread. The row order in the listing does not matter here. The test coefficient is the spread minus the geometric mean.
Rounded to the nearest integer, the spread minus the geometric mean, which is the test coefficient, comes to -22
